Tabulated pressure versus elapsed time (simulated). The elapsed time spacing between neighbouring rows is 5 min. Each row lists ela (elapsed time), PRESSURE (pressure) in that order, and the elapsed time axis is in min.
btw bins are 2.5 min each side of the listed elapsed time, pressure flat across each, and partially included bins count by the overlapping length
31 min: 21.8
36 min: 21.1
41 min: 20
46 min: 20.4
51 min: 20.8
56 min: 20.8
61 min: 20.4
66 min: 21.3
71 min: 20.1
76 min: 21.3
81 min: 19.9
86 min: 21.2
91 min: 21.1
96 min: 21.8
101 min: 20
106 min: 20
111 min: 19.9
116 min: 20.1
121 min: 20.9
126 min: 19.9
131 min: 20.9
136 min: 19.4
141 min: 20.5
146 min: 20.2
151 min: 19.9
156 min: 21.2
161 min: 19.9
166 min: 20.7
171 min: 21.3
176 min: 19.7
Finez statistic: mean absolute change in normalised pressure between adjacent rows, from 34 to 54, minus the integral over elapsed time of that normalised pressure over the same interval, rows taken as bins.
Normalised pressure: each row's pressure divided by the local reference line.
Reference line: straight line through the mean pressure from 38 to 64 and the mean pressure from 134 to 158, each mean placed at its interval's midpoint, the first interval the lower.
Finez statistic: -20.0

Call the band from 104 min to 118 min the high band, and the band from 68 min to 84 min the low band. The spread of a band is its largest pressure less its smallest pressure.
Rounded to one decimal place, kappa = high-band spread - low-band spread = -1.2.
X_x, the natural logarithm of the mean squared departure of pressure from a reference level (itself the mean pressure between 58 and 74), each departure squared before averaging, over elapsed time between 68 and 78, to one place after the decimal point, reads -1.0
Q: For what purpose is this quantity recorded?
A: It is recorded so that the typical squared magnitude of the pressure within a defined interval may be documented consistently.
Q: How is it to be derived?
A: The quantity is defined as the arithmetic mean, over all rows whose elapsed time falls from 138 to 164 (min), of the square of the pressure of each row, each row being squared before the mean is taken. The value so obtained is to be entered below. 414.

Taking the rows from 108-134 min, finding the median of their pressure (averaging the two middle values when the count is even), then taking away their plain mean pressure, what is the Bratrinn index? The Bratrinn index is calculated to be -0.2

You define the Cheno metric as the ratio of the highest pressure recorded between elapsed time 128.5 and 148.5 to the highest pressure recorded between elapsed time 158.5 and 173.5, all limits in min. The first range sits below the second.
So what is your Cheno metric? 0.98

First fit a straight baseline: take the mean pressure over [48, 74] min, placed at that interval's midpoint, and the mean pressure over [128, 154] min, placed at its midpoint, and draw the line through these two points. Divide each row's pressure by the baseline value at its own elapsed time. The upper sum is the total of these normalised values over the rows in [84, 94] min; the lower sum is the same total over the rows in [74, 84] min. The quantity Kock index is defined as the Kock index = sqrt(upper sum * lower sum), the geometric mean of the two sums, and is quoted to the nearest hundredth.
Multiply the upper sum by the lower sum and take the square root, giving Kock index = 2.03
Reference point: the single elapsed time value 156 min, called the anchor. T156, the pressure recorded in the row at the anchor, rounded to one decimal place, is 21.2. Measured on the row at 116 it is 20.1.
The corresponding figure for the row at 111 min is 19.9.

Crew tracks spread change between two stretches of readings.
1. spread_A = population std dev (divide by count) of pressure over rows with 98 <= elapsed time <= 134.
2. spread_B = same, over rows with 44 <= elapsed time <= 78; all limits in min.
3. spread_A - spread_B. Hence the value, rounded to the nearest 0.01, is -0.01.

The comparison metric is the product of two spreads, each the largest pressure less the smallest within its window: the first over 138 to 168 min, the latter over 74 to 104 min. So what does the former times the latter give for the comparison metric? 2.5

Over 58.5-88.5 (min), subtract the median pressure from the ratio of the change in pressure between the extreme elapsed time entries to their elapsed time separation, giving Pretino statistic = -20.8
